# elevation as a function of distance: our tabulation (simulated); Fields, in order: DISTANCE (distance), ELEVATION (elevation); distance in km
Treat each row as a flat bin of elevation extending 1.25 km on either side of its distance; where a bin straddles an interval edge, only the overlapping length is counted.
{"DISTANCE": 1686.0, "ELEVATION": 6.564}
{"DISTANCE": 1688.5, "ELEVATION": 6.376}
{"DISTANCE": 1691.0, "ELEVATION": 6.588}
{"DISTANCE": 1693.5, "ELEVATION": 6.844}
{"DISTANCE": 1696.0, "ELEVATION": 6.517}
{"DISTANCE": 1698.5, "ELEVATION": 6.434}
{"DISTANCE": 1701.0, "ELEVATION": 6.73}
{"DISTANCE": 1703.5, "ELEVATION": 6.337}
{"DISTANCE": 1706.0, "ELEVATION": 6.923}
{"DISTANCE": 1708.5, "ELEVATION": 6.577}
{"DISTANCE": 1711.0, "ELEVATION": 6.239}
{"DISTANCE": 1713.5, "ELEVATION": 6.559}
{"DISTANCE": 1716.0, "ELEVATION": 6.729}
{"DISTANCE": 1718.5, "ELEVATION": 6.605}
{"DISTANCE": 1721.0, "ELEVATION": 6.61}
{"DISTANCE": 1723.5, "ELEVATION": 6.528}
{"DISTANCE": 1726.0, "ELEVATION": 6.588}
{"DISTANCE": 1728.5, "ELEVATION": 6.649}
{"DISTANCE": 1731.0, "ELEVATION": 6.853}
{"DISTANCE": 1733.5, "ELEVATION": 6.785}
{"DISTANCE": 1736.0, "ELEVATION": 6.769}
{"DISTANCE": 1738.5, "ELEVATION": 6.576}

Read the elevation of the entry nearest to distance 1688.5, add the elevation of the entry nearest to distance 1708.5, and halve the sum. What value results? 6.48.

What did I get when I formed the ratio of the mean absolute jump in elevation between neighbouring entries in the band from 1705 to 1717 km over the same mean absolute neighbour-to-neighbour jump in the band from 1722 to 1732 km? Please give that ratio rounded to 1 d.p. 2.7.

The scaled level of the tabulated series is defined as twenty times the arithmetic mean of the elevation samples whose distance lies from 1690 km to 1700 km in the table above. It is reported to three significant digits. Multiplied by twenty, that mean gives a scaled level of 132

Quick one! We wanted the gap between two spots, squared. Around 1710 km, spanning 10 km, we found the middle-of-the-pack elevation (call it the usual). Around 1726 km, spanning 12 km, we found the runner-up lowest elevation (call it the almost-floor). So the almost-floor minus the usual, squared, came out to 0.000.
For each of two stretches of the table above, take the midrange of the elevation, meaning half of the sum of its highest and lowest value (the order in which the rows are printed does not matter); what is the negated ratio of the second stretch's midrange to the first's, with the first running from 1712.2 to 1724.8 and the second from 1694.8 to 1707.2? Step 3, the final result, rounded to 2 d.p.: -1.00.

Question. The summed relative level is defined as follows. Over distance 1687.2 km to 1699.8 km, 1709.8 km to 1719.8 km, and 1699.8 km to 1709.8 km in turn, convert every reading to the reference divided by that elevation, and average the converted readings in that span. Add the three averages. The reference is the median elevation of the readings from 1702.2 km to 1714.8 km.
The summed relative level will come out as 3.00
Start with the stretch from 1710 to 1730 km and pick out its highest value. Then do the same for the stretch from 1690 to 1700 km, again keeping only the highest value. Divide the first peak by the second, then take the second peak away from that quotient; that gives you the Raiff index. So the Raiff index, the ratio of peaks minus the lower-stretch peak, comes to -5.86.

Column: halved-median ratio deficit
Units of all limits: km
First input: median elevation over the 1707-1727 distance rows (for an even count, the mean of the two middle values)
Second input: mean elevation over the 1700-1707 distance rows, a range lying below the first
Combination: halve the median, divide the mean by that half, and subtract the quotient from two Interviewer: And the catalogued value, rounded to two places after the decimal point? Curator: -0.02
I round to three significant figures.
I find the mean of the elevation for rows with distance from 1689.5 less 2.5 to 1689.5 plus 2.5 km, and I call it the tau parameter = 6.48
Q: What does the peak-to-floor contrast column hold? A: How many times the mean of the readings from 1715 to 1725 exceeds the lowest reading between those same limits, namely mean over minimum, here 1.01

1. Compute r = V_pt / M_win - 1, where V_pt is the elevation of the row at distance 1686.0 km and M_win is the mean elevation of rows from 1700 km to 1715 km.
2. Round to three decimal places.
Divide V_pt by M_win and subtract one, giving 0.000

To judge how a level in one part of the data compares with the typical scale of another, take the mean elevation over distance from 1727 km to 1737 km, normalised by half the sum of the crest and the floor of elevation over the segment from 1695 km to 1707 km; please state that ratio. 1.020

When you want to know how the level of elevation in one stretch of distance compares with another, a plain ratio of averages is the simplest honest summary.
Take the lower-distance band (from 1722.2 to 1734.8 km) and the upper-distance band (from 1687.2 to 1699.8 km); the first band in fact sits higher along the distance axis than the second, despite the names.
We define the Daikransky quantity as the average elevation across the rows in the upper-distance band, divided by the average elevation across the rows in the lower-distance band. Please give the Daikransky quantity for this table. 0.98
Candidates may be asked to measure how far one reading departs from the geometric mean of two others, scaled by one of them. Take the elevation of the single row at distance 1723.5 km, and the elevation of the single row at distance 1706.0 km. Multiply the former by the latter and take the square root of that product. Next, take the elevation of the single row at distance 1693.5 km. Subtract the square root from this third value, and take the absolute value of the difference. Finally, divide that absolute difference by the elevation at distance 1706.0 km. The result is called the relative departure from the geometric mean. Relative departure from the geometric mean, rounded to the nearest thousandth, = 0.018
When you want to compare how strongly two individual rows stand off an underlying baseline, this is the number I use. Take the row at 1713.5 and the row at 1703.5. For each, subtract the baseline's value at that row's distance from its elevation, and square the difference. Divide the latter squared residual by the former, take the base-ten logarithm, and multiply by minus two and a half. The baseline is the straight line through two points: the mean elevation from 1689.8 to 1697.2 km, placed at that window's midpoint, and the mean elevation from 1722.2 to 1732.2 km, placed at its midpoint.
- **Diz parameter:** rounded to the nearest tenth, -2.6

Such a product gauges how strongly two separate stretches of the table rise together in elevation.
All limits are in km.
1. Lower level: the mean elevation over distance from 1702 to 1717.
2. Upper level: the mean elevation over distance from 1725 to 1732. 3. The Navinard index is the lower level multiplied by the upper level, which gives 43.9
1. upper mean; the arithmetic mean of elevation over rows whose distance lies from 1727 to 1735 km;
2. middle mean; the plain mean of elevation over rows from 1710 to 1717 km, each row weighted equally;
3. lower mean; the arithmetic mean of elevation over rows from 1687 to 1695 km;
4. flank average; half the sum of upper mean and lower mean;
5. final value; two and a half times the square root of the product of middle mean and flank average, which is 16.5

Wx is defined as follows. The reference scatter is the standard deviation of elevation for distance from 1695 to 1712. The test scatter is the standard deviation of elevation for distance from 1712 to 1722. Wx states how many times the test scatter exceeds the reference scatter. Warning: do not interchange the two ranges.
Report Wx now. 0.3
